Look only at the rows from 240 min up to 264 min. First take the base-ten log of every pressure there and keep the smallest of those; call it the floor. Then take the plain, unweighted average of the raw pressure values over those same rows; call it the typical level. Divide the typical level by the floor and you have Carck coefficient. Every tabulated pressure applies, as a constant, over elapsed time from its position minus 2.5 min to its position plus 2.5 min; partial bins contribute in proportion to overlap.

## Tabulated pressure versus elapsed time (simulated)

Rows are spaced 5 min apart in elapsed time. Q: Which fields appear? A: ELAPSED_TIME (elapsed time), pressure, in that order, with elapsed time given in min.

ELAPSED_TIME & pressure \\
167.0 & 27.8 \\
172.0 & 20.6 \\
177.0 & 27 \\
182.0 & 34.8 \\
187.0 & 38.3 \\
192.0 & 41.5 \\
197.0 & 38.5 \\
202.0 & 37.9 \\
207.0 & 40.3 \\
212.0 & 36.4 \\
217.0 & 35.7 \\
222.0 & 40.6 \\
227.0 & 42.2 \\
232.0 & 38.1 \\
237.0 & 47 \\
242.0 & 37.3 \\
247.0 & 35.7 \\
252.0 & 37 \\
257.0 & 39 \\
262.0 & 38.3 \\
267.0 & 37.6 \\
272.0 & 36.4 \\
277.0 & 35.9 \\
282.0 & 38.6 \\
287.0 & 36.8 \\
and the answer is 24.1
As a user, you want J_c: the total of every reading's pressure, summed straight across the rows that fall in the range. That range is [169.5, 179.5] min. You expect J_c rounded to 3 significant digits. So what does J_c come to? 47.6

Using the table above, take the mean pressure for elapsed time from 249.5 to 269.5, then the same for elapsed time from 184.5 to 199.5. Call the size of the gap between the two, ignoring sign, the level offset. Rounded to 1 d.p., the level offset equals 1.5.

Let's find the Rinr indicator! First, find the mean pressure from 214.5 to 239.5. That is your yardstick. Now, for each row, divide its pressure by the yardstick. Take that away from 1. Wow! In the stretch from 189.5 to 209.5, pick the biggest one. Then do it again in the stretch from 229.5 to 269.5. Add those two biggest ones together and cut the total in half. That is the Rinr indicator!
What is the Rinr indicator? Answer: 0.096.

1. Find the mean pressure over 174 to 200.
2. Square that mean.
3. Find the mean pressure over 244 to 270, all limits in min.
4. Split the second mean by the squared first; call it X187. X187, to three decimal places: 0.029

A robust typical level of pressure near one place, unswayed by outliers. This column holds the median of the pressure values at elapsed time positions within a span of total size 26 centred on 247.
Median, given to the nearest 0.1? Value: 37.3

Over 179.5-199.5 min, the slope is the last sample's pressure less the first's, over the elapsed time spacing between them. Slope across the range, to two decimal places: 0.25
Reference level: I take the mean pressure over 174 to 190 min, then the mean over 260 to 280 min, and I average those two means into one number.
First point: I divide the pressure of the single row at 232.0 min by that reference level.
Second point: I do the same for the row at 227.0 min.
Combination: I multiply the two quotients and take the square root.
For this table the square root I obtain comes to 1.14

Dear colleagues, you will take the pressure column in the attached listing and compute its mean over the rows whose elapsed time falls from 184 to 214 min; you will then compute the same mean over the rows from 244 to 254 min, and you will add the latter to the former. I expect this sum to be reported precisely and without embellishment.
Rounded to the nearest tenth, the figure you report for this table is 75.2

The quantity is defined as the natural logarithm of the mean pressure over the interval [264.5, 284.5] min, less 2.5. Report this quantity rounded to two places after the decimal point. 1.11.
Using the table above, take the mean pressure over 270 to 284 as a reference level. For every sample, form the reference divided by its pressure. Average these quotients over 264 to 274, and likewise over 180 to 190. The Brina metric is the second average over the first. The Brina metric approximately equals 1.01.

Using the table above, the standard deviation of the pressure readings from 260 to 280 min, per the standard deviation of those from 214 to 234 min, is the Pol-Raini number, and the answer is 0.4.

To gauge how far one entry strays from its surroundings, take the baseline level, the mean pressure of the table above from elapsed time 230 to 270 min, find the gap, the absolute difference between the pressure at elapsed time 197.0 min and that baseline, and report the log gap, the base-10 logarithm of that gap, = -0.6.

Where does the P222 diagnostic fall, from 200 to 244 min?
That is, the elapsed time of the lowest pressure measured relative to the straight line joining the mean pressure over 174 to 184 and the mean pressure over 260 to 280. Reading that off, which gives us 242.0 min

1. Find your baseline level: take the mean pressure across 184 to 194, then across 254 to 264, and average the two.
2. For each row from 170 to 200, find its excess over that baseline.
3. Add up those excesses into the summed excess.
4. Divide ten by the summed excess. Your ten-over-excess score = -0.3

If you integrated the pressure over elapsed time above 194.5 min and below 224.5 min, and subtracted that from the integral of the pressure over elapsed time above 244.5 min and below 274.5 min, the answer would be -27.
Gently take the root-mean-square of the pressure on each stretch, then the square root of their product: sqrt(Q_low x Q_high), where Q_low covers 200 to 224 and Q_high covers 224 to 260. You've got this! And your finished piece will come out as 39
